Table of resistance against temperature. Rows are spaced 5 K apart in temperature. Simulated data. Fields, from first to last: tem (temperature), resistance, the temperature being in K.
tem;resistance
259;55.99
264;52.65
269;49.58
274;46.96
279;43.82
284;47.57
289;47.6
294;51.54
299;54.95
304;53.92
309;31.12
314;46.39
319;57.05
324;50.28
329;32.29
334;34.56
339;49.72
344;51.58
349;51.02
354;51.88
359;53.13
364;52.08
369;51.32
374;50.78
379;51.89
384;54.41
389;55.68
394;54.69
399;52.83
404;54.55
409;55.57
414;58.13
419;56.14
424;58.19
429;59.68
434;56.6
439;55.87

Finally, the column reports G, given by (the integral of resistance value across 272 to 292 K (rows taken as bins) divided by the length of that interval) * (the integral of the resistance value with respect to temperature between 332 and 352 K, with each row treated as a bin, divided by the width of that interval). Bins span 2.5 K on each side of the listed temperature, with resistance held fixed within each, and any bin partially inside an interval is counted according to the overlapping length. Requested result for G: 2197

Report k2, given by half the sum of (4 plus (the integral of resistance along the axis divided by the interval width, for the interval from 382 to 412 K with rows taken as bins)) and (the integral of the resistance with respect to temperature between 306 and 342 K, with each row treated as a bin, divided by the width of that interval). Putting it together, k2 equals 51.0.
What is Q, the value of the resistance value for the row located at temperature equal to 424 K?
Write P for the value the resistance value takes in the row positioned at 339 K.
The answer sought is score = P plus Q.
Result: 108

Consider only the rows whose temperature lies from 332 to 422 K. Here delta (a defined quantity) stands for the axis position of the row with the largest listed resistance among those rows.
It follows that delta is 414 K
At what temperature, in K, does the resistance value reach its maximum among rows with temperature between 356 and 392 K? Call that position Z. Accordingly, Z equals 389 K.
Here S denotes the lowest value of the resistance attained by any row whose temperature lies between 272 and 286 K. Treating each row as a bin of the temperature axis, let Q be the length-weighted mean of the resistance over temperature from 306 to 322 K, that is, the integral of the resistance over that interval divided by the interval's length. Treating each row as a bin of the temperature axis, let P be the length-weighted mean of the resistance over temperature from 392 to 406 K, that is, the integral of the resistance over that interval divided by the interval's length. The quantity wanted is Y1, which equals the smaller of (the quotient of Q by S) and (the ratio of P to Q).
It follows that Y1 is 1.03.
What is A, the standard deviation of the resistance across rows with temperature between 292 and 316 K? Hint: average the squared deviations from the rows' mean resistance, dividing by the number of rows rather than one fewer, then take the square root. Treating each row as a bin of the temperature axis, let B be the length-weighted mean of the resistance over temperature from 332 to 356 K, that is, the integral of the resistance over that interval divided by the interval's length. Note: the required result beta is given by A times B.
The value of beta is 419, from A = 8.7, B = 48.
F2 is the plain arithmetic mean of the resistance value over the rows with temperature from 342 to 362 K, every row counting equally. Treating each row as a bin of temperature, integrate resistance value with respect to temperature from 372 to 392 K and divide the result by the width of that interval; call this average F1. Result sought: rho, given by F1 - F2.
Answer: 1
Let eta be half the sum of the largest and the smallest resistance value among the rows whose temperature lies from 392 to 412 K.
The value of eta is 54.2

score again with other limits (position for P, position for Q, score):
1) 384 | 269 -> 104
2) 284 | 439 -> 103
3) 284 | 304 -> 101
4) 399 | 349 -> 104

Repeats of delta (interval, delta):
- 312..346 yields 319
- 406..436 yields 429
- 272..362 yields 319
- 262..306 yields 299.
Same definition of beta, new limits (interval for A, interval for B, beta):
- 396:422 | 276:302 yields 86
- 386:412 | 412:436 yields 59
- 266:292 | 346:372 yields 97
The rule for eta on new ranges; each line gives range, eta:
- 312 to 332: 44.7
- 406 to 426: 56.9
